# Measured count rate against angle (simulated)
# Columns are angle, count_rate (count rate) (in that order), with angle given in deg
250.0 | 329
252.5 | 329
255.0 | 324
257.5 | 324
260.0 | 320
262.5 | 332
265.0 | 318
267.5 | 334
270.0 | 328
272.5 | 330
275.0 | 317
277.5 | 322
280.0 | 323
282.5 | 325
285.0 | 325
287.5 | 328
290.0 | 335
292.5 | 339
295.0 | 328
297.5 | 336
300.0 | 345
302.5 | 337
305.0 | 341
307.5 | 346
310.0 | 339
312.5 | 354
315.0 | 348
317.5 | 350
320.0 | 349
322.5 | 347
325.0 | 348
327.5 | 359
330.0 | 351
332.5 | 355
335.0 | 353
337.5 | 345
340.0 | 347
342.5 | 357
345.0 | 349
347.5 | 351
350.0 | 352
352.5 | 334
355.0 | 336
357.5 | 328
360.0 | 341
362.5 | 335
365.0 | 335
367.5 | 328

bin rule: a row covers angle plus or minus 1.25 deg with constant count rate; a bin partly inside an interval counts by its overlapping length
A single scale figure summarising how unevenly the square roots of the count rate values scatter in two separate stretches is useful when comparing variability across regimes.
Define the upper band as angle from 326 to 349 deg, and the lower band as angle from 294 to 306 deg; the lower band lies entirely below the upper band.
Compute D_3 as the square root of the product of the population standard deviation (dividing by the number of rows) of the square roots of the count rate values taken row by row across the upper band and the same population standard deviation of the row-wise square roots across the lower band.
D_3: 0.13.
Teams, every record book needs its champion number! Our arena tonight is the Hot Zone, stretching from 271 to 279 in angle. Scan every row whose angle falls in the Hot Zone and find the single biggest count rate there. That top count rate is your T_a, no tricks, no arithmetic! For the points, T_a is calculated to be 330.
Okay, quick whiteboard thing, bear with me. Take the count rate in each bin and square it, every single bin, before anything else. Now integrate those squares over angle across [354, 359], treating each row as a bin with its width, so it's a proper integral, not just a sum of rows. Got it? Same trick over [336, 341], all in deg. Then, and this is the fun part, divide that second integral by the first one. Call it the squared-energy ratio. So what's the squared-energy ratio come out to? 1.09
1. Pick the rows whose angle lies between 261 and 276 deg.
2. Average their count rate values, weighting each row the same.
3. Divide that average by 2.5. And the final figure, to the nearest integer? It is 131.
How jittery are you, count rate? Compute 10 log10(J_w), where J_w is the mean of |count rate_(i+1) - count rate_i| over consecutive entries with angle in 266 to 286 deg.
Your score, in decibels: 6.2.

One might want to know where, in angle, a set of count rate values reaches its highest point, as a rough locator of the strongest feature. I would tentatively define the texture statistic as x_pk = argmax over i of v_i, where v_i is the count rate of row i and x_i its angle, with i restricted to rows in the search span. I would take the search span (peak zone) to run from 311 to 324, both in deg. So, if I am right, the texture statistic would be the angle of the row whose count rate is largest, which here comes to 312.5 deg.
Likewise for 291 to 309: 307.5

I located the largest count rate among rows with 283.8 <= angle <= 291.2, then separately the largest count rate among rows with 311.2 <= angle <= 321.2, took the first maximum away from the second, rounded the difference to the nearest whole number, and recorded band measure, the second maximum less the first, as 19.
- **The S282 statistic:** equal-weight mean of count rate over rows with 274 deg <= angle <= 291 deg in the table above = 325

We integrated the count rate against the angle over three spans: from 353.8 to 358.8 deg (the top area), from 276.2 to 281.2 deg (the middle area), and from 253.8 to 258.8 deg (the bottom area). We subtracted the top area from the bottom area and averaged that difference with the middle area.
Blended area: 786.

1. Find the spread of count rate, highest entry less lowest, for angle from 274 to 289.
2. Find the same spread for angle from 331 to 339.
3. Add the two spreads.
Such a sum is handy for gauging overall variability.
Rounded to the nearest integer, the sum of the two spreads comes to 21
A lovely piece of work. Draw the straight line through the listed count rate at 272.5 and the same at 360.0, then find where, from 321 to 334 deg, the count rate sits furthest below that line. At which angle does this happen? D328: 322.5 deg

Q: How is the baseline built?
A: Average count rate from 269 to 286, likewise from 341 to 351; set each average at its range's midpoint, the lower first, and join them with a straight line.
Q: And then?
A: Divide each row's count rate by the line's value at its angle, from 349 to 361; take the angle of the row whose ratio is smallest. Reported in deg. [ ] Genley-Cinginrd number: 357.5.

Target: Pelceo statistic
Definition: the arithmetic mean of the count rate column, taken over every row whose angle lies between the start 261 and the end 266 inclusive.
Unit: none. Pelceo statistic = 325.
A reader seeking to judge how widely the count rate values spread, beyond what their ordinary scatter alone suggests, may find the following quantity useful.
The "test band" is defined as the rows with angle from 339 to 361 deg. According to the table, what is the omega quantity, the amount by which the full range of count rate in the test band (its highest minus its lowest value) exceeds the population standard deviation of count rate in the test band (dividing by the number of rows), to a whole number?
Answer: 20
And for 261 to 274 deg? 10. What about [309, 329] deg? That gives 15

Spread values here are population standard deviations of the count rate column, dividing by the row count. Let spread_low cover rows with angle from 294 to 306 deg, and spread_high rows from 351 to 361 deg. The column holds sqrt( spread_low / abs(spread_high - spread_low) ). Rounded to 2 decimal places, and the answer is 2.36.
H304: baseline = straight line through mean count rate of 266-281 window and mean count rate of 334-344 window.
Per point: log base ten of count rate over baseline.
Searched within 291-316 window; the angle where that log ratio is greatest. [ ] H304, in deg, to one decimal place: 312.5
